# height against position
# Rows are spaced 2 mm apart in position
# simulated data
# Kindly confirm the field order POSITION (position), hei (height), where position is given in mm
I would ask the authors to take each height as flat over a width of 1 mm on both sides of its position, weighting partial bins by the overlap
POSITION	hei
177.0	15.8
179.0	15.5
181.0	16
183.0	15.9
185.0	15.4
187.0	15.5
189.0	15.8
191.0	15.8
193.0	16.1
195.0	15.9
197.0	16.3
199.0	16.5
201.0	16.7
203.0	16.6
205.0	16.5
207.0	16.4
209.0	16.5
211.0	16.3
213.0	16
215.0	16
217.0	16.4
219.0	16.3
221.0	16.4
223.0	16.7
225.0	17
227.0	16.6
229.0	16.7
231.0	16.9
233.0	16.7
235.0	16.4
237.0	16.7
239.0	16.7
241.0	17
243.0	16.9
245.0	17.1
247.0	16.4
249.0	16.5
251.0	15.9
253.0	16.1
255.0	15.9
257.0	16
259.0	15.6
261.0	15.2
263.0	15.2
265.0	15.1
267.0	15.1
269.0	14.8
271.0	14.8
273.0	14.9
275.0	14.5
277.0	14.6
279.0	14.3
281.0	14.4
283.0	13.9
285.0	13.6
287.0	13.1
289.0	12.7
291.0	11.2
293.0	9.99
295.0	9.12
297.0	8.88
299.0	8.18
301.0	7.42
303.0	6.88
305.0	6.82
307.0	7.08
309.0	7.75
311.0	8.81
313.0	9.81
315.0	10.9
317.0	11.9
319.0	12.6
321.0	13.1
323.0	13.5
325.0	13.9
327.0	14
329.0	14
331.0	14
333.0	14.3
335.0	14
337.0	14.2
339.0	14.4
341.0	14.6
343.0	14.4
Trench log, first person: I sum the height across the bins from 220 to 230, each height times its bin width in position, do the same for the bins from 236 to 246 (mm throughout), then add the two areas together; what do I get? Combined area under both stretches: 336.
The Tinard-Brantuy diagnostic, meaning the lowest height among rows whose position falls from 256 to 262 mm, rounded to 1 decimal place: 15.2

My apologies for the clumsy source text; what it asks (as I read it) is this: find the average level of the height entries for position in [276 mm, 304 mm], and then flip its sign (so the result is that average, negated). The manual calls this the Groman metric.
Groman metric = -11.3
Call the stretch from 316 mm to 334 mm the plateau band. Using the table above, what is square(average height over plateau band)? 182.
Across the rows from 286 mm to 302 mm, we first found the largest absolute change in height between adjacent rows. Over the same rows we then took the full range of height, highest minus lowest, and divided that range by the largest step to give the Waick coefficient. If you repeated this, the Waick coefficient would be 3.79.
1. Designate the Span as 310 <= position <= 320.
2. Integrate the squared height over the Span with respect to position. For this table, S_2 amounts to 1186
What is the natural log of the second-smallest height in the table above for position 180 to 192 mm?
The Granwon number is 2.74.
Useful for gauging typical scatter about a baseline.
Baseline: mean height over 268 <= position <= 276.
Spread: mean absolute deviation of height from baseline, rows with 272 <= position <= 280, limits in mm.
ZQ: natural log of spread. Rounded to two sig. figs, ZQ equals -1.4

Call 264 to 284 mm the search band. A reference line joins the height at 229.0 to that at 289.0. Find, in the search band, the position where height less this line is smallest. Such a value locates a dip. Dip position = 269.0 mm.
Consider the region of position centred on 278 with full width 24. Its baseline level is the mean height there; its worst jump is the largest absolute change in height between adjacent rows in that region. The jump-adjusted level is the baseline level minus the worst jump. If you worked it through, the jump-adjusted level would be 13.7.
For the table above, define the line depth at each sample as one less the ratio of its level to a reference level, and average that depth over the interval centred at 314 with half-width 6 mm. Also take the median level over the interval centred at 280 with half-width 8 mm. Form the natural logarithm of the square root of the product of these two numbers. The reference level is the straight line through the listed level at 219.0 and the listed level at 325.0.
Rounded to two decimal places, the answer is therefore 0.68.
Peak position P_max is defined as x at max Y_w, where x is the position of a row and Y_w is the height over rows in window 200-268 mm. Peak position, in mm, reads 245.0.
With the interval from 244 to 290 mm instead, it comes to 245.0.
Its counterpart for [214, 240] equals 225.0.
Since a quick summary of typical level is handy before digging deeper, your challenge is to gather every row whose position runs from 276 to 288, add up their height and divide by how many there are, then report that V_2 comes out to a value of 14.0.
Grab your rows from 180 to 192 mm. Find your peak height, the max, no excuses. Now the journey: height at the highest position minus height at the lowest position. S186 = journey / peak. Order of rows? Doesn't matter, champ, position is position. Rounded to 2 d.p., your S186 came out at -0.01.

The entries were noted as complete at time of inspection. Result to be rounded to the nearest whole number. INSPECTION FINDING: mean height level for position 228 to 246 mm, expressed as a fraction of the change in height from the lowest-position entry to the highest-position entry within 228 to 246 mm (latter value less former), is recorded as 42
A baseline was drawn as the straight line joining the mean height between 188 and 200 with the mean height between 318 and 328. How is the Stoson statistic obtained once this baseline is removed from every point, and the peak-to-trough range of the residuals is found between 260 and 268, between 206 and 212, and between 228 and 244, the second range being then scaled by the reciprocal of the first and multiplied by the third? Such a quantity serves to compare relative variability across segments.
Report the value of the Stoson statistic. 1.9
